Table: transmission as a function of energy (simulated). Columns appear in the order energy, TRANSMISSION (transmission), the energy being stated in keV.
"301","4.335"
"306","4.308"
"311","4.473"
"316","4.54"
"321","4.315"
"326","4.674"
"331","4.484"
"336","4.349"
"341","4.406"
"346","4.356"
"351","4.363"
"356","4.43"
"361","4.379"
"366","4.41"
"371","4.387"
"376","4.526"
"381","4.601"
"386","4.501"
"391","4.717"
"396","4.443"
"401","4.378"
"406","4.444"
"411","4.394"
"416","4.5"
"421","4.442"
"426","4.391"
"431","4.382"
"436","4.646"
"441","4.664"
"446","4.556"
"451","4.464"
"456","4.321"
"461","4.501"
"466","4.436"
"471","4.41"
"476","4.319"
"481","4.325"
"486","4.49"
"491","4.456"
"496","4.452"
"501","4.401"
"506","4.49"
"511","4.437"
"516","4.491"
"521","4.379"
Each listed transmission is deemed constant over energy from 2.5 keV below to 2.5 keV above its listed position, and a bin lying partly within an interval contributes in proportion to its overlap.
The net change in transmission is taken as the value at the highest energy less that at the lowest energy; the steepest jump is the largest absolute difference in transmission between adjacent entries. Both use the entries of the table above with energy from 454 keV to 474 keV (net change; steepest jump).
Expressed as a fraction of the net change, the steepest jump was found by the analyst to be 2.0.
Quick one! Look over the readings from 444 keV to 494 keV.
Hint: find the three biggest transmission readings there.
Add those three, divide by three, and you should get 4.52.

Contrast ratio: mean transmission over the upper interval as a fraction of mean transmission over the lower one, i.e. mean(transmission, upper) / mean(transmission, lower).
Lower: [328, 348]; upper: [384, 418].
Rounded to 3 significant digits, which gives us 1.02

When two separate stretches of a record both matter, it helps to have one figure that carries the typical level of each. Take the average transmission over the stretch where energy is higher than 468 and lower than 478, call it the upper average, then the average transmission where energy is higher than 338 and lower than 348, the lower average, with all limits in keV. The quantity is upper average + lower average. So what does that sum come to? 8.75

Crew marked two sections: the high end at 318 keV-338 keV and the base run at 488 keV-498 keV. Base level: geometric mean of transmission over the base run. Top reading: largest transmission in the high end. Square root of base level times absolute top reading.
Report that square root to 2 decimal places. 4.56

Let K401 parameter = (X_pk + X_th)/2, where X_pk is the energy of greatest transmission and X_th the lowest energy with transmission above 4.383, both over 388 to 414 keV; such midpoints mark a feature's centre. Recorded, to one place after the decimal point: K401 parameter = 391.0 keV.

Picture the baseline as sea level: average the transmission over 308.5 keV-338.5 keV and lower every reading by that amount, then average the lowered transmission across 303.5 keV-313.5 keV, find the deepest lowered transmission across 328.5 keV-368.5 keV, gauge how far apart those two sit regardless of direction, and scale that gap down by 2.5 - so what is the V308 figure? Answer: 0.017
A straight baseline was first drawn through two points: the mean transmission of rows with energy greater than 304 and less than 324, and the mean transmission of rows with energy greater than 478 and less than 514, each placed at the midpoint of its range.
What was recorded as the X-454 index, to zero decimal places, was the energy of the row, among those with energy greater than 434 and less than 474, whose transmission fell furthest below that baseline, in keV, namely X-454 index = 456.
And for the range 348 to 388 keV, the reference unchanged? 351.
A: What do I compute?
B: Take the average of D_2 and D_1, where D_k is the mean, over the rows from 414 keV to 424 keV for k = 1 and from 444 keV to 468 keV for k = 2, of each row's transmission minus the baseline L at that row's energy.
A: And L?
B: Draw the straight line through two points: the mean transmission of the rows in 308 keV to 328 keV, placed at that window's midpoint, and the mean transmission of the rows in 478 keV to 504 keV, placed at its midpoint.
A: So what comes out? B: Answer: 0.015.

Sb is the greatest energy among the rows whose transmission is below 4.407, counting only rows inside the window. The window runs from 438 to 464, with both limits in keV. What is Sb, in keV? 456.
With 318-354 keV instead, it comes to 351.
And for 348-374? 371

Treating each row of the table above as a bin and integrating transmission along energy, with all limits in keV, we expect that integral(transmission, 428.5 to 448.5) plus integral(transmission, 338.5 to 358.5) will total 179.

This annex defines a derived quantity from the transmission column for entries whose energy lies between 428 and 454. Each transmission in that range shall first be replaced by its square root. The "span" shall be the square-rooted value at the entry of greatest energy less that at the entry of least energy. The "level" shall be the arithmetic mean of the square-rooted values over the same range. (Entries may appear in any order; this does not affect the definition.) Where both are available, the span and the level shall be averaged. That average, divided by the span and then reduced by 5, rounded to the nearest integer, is 50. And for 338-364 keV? -167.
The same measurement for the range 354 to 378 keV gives 42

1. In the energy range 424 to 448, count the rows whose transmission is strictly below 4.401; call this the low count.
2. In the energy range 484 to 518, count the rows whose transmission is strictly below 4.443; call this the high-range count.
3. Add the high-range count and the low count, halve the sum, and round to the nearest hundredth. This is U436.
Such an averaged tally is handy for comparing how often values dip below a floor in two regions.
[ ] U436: 2.00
